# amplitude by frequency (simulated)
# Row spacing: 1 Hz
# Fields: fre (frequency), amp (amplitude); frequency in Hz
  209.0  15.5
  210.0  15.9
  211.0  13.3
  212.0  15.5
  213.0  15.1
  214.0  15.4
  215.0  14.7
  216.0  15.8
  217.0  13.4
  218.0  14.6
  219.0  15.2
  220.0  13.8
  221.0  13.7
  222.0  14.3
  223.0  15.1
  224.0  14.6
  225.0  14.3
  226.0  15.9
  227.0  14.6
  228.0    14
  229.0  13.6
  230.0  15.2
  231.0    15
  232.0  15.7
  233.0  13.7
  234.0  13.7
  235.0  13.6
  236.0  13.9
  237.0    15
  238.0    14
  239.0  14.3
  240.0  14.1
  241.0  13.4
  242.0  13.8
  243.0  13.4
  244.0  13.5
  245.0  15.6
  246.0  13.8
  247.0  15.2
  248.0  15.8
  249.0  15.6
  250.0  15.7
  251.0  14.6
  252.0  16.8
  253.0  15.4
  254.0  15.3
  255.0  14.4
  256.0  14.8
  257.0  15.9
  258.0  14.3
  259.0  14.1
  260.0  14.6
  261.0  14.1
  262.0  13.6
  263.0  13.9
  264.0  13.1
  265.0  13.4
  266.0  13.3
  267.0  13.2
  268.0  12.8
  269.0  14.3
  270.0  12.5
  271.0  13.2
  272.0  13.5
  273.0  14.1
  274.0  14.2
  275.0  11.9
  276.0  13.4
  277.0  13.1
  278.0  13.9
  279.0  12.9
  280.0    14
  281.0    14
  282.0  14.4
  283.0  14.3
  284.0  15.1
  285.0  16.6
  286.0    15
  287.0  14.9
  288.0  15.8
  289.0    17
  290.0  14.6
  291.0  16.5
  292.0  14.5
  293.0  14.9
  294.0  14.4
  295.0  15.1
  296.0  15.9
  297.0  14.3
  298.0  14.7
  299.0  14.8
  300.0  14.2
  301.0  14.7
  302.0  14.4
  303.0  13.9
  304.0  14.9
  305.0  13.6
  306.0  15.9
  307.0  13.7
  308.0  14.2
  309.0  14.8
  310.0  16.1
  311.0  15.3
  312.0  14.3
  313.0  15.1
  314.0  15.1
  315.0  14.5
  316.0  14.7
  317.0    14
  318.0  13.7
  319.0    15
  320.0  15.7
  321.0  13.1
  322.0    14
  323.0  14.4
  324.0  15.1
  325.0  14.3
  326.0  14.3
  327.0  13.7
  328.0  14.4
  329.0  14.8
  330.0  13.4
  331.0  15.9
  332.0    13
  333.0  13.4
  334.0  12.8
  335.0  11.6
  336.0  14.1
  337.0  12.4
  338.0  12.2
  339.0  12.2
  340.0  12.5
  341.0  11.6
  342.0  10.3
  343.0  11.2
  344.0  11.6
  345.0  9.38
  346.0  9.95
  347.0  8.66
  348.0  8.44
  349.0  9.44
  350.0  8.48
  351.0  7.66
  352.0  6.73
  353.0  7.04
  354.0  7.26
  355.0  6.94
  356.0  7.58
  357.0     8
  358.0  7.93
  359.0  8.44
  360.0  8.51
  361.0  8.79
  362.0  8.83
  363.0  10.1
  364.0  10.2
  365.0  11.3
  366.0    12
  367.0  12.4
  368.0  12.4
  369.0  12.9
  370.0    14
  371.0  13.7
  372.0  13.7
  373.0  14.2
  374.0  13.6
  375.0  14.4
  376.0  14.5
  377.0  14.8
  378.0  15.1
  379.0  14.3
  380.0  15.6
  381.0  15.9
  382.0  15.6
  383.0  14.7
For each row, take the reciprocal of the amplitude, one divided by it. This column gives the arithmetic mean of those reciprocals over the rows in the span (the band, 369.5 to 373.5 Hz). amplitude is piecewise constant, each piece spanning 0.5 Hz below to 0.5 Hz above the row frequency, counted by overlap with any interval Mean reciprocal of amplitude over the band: 0.072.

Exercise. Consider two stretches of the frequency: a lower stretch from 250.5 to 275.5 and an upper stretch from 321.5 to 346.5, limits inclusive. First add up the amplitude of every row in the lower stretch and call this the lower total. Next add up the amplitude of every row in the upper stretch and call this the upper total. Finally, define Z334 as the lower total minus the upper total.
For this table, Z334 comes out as 29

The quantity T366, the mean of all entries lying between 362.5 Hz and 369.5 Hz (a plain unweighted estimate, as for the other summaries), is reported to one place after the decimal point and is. 11.6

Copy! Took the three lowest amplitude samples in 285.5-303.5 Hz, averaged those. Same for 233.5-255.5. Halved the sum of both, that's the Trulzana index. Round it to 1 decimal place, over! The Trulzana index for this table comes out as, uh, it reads 13.8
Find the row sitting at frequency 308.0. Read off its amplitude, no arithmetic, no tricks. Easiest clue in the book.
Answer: 14.2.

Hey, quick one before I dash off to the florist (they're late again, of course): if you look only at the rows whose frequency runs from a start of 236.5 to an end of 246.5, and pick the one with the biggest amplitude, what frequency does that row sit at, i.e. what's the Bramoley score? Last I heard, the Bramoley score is 245.0 Hz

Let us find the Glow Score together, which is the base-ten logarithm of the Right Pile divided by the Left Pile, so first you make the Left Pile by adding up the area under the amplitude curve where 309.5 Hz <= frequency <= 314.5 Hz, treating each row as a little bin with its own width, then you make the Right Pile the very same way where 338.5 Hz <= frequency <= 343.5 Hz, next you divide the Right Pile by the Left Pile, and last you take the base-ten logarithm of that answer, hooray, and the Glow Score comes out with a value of -0.12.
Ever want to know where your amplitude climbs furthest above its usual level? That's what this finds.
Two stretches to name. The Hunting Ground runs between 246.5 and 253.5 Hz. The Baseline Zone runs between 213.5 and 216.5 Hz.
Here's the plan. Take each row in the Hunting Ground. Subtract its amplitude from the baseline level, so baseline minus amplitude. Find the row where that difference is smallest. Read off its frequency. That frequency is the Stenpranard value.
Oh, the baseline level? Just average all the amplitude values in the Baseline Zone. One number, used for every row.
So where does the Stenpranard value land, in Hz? 252.0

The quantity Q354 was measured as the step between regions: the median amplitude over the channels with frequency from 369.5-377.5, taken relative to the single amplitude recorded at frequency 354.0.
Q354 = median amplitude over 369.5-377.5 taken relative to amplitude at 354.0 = 7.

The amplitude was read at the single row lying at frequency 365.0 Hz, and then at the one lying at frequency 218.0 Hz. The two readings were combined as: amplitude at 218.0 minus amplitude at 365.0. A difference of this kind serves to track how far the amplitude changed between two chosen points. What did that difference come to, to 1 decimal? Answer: 3.3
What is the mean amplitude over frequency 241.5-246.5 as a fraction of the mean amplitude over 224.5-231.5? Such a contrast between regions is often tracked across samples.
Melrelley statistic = 0.96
